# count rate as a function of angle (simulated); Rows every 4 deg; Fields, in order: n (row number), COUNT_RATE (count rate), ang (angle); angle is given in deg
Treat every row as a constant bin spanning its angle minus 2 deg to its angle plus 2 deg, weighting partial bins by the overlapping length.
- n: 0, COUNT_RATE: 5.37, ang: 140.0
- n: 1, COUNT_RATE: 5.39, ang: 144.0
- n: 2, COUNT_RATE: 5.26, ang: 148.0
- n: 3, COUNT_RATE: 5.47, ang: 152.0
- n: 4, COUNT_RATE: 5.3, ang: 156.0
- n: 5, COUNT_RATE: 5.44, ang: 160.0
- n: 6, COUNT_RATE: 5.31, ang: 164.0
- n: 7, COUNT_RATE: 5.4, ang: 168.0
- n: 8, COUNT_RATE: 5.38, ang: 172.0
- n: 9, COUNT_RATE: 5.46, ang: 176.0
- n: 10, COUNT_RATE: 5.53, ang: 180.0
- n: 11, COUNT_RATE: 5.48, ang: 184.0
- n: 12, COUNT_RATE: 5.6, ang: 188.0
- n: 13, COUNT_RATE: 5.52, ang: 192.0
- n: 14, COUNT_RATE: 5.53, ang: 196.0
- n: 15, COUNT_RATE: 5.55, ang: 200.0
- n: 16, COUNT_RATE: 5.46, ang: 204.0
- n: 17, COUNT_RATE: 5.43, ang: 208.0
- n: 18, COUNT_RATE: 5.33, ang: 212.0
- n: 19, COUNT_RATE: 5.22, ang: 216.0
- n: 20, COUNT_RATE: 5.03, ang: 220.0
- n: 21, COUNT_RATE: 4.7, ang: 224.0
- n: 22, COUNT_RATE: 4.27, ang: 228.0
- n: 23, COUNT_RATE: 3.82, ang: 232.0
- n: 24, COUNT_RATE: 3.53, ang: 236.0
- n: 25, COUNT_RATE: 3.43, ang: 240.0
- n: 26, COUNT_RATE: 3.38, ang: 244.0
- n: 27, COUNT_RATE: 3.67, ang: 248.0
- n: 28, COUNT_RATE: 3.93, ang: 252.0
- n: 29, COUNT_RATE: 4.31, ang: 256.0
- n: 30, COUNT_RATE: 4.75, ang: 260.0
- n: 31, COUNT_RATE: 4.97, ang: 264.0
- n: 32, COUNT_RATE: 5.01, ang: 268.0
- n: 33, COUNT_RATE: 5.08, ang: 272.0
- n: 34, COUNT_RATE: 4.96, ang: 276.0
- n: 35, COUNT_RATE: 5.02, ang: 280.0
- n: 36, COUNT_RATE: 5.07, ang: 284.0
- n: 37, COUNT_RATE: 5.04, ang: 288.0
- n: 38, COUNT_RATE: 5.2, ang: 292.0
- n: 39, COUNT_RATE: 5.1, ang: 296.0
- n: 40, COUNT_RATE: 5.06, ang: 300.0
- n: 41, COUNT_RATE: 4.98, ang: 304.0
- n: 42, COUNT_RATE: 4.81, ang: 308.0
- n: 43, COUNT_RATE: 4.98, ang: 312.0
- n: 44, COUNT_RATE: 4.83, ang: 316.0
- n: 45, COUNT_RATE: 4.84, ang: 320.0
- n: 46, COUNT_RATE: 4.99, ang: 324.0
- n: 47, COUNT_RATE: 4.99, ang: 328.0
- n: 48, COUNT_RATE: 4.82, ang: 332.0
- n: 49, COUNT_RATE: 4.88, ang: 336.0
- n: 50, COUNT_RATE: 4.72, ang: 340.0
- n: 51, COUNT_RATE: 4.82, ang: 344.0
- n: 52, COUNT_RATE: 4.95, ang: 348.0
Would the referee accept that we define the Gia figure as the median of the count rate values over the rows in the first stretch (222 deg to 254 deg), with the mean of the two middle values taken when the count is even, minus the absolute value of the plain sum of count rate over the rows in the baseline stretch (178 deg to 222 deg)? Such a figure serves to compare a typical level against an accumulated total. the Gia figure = -56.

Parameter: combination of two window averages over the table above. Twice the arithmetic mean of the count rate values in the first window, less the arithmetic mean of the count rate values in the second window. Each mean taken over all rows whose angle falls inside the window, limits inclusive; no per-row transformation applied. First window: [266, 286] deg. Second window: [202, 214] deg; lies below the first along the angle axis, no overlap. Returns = 4.65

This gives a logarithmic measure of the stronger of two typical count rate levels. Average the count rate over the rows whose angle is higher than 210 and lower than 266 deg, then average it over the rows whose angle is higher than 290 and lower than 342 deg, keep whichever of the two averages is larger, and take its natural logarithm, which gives 1.60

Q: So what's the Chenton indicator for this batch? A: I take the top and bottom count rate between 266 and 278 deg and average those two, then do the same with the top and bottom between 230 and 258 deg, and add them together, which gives 8.9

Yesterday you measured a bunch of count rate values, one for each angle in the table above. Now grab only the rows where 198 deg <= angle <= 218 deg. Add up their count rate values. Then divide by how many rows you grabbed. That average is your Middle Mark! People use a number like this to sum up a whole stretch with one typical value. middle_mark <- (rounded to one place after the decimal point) 5.4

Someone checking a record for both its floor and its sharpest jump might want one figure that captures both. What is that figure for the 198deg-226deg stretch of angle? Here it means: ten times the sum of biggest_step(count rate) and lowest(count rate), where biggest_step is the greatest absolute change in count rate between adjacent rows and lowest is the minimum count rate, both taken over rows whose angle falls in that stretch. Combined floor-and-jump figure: 50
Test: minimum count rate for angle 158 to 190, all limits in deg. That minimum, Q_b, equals 5.31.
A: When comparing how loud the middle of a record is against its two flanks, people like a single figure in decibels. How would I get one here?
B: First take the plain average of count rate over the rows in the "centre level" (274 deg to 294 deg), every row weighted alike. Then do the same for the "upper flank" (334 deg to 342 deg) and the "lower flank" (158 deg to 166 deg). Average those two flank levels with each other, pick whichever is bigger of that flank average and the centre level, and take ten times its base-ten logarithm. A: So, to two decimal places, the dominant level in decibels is 7.07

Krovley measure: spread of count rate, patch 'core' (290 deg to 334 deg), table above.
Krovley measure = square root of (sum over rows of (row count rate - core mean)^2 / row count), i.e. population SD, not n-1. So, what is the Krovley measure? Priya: 0.12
